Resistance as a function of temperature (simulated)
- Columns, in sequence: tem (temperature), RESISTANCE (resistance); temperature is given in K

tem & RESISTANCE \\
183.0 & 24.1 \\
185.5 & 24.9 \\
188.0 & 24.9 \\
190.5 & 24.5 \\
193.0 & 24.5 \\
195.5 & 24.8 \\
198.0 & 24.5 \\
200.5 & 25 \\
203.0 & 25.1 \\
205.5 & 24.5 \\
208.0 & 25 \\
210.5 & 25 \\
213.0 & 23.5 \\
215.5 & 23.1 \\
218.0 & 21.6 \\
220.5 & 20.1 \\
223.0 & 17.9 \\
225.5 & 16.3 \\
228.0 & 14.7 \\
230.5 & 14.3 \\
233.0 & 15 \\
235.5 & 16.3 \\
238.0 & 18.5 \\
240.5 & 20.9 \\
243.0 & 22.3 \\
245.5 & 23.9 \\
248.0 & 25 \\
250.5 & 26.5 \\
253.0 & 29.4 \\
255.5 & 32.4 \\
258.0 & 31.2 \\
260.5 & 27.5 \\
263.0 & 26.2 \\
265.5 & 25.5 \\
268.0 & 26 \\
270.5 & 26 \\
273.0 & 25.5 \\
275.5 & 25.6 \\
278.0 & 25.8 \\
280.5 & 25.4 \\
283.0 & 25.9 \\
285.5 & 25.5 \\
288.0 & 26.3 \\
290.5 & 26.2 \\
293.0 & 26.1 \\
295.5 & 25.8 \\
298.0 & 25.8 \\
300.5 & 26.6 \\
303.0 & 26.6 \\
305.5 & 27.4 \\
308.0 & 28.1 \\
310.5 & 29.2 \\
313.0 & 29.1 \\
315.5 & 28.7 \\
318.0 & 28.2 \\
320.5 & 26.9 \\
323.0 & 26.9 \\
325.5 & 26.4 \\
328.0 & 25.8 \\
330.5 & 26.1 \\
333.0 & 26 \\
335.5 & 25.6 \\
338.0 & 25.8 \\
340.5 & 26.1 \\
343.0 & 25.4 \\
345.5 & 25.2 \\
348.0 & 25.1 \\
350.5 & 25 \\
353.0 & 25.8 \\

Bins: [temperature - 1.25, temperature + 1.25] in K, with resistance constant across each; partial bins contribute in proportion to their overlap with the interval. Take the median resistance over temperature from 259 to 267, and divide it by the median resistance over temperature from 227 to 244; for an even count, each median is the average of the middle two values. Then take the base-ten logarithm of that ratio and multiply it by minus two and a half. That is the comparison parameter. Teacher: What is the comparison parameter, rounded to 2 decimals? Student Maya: -0.52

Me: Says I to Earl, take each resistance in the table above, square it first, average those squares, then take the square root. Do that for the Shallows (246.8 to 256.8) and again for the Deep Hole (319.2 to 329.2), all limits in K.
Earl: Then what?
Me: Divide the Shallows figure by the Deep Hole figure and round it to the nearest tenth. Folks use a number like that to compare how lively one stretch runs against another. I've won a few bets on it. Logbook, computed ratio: 1.1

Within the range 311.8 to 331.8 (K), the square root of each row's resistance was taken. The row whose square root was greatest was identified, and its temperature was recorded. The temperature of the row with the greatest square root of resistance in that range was 313.0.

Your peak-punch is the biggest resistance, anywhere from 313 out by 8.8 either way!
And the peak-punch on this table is 29.2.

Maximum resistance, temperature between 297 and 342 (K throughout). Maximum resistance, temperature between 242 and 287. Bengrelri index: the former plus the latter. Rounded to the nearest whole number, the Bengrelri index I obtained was 62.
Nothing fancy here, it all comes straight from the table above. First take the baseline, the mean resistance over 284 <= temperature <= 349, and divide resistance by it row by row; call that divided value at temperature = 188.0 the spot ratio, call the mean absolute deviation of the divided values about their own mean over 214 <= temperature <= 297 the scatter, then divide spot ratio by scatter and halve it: 3.3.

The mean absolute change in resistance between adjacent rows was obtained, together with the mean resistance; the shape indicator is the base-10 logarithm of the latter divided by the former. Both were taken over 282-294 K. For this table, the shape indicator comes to 1.87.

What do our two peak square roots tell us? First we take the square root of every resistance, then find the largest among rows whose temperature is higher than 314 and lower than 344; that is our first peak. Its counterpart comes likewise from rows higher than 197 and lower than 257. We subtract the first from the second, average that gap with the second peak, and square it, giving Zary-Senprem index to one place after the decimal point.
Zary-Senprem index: 9.1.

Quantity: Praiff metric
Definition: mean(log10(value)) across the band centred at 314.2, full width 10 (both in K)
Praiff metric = 1.46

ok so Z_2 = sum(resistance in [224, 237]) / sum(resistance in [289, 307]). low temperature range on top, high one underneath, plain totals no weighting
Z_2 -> 0.42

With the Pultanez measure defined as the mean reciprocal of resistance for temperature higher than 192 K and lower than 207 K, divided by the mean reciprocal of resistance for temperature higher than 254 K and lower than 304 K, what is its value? 1.07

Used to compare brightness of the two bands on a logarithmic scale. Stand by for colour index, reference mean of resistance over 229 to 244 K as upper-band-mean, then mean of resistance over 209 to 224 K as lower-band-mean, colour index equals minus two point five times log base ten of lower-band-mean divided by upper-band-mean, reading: -0.2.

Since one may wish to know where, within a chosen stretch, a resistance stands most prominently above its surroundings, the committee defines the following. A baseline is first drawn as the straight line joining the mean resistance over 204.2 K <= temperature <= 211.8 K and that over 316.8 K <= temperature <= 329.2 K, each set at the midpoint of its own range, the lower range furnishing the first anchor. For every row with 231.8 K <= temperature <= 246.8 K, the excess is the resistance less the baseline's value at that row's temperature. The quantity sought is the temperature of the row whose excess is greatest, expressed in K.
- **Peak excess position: 245.5 K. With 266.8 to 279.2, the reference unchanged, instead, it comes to 268.0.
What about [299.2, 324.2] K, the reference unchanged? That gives 310.5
